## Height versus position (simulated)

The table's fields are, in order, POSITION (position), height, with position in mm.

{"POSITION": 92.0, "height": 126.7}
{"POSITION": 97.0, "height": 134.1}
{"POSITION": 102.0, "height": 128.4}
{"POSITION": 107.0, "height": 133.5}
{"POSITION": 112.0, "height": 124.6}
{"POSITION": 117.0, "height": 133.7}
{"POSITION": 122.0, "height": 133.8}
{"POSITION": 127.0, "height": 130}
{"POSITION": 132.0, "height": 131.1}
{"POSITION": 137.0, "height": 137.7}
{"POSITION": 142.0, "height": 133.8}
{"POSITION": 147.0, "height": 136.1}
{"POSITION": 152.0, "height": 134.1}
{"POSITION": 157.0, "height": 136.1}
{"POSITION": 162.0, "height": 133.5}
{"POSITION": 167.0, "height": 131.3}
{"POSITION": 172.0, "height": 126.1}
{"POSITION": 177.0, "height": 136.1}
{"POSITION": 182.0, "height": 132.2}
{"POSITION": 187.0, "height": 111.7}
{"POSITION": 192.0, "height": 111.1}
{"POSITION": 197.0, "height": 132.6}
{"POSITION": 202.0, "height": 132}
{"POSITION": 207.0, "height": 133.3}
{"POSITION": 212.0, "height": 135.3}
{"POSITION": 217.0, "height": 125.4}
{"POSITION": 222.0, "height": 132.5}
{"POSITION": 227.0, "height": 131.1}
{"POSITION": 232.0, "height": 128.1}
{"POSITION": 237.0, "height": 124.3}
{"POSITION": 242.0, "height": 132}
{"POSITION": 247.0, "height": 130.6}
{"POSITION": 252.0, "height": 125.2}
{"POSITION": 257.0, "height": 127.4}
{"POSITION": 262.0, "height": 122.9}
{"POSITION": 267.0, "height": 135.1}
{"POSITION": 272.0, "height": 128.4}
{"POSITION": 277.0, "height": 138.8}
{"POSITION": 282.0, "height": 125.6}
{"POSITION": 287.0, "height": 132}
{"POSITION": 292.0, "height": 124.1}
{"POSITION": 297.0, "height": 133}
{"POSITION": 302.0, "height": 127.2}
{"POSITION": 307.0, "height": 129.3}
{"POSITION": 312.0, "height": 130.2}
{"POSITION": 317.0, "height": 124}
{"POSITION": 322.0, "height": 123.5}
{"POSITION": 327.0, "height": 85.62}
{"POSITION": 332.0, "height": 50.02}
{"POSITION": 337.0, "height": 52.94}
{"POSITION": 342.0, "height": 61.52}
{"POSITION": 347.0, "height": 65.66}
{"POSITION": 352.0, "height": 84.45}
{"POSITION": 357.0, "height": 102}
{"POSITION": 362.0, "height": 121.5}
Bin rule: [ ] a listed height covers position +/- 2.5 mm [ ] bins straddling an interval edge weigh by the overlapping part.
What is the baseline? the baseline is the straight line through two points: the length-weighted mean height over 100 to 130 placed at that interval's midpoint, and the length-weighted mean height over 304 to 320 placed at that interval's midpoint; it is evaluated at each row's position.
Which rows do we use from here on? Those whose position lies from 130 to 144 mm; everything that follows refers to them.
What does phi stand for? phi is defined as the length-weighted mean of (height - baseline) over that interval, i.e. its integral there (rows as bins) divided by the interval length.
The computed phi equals 4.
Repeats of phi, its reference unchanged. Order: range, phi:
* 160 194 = -4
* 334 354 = -62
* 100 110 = 0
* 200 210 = 3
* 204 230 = 2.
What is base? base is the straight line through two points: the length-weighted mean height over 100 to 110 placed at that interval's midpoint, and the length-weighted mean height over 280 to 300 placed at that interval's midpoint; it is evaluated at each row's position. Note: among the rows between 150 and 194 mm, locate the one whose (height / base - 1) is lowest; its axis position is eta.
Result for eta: 192.0 mm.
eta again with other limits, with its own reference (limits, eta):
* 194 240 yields 237.0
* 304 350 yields 332.0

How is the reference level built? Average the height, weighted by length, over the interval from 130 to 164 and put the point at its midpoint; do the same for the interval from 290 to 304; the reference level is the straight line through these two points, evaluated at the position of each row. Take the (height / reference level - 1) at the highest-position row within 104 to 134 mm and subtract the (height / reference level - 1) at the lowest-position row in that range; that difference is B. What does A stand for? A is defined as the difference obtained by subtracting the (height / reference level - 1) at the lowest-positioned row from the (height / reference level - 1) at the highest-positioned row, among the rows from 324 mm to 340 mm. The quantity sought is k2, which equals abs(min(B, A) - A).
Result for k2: 0.000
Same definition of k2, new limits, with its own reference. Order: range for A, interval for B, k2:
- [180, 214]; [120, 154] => 0.022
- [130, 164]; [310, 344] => 0.560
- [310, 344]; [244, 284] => 0.000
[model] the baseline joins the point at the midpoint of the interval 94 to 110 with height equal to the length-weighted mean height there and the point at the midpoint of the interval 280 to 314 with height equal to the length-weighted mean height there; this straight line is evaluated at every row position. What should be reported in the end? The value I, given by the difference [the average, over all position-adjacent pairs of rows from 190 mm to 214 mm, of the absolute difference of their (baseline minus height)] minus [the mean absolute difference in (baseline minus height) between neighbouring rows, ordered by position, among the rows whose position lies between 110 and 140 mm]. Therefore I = 2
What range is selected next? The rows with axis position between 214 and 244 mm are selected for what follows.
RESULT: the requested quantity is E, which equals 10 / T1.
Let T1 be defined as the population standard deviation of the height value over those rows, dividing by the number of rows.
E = 3.12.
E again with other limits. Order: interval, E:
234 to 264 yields 3.03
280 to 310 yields 3.10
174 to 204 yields 0.96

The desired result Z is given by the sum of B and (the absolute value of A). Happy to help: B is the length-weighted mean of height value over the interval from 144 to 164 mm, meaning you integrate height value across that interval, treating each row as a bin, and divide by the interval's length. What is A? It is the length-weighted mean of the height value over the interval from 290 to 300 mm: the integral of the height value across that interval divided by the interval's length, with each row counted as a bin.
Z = 264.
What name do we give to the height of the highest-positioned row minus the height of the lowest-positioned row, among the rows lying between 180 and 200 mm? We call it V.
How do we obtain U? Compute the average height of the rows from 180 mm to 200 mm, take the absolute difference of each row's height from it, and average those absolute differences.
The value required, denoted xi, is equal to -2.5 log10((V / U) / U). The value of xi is 6.1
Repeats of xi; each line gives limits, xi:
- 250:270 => 0.4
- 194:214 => -1.1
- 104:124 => 4.0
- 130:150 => 0.0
